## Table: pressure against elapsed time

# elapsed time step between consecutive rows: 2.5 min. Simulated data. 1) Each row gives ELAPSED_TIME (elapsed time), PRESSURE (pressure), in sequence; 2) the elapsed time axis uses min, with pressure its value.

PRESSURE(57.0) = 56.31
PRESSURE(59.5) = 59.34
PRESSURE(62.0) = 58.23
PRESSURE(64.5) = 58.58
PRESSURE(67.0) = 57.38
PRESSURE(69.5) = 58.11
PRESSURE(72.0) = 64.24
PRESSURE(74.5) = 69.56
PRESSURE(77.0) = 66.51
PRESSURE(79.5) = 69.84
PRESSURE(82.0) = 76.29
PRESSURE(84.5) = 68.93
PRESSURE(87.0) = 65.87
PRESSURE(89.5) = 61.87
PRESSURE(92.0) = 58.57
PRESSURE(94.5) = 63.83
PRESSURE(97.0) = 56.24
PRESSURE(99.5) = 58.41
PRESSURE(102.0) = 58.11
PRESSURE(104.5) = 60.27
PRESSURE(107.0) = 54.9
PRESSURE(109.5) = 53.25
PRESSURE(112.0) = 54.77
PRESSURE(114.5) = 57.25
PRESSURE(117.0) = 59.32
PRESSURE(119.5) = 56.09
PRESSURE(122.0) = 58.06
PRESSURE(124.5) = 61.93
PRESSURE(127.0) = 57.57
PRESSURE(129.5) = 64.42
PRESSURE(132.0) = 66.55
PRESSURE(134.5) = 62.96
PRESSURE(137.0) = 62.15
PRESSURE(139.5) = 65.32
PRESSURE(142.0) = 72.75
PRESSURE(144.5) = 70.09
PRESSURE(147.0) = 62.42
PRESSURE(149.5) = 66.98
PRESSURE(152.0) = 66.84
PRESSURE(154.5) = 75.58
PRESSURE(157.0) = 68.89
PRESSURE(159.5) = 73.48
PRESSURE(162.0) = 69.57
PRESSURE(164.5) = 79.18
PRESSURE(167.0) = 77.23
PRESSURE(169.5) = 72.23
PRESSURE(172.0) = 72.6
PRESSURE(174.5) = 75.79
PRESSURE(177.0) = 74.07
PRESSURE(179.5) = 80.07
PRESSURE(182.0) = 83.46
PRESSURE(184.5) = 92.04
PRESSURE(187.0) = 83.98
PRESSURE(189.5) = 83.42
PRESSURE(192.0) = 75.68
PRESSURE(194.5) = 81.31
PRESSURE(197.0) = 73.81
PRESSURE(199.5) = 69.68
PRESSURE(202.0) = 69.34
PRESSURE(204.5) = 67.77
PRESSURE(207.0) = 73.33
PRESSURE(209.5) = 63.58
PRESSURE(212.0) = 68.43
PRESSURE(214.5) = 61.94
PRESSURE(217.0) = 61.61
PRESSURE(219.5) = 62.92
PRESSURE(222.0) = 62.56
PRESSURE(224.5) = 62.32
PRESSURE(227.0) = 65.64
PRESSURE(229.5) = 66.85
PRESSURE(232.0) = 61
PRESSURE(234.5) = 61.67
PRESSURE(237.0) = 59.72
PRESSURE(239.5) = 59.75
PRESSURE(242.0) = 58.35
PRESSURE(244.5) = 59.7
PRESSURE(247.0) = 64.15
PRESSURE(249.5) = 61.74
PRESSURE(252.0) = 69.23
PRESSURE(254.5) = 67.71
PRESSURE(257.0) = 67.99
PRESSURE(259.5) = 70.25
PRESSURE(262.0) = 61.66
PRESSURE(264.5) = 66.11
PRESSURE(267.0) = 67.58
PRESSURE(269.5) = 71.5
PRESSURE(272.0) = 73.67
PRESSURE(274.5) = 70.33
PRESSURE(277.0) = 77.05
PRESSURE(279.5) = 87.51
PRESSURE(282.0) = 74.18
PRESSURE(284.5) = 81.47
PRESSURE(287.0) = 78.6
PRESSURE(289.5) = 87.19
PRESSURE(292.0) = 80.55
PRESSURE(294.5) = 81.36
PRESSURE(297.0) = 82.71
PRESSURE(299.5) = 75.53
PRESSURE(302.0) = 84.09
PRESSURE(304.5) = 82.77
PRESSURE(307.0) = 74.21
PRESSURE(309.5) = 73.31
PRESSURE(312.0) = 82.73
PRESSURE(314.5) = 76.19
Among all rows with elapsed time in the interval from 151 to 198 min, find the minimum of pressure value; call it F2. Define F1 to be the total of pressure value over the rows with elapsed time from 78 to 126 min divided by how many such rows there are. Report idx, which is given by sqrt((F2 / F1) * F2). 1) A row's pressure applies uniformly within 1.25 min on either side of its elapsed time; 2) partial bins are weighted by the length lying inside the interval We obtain 8.6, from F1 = 61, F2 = 66.84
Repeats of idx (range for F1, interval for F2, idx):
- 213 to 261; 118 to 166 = 7.0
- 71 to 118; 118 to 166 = 7.1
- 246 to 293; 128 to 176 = 7.3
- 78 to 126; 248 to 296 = 7.9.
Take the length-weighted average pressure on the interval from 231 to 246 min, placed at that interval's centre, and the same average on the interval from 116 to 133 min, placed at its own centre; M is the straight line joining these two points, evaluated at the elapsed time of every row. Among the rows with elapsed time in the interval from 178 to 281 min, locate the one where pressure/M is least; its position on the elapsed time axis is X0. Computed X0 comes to 242.0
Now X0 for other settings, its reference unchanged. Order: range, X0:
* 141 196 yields 147.0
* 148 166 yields 152.0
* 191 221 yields 217.0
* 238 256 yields 242.0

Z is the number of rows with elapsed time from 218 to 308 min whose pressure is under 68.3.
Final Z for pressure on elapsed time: 18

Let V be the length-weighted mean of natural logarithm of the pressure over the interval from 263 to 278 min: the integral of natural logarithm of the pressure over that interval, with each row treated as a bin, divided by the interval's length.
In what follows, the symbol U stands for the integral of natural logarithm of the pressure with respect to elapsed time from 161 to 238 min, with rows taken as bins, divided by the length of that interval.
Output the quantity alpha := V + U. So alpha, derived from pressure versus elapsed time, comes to 8.52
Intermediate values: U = 4.26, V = 4.26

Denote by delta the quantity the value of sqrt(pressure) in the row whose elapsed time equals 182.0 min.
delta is 9.1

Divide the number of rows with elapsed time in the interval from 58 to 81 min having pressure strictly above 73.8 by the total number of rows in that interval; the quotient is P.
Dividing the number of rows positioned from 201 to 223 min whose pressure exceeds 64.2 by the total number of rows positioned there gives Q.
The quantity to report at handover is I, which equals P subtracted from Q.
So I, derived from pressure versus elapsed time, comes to 0.4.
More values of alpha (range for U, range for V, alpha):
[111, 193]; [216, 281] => 8.42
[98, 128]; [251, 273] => 8.27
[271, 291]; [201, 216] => 8.57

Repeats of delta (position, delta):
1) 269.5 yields 8.5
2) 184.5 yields 9.6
